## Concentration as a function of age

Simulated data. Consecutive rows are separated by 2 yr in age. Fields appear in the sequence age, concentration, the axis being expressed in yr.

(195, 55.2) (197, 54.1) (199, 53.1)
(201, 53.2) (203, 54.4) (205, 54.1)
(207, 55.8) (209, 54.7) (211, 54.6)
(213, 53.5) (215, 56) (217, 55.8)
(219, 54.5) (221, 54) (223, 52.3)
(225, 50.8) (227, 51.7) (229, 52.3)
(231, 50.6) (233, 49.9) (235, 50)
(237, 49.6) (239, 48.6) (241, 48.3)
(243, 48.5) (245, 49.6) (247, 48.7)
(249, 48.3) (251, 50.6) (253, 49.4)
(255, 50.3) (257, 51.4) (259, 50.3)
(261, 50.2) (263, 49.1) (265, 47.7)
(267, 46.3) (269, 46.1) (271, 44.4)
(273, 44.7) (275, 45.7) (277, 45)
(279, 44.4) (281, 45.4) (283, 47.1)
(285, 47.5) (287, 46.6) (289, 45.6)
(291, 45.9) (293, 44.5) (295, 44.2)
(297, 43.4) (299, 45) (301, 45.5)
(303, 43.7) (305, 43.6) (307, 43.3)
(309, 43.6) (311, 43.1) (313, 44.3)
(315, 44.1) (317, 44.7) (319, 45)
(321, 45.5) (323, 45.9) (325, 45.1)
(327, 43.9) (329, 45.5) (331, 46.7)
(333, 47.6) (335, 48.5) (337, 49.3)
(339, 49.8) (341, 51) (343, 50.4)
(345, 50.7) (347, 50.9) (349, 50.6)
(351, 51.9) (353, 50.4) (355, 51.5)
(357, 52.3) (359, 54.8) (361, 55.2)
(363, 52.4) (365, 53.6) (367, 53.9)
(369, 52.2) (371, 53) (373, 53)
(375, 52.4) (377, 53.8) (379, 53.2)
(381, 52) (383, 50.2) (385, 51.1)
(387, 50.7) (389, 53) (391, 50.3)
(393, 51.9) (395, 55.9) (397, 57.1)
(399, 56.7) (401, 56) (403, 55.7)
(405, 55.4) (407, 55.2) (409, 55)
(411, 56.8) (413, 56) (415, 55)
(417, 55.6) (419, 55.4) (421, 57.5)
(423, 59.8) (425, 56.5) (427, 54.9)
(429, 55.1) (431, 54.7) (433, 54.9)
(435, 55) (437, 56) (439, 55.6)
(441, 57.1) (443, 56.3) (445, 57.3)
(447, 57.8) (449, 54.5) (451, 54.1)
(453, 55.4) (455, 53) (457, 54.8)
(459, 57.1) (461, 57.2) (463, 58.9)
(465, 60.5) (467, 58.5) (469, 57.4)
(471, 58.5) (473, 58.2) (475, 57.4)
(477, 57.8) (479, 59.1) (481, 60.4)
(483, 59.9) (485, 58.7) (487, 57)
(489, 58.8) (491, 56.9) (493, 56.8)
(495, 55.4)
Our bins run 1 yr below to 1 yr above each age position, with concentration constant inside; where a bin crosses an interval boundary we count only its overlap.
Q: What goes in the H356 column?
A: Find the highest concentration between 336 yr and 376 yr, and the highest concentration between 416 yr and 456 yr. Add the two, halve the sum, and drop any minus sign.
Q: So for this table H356 57.5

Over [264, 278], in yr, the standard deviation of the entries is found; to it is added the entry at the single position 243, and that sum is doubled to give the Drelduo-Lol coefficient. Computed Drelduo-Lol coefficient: 99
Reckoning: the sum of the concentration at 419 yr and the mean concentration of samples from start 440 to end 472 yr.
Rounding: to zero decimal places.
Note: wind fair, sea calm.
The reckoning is 112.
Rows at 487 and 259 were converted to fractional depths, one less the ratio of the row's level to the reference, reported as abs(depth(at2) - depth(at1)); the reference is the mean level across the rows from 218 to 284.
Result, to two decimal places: 0.14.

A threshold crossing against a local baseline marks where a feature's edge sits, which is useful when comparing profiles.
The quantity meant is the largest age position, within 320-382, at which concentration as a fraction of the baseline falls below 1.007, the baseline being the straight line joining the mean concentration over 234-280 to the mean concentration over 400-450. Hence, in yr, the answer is 381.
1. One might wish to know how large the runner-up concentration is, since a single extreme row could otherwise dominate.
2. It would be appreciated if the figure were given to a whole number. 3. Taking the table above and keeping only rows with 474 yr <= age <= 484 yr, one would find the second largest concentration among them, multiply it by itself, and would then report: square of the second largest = 3588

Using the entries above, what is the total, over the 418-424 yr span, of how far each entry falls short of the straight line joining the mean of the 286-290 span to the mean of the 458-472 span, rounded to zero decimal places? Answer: -7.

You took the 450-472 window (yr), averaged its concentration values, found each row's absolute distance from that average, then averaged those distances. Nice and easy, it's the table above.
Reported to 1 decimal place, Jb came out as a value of 1.8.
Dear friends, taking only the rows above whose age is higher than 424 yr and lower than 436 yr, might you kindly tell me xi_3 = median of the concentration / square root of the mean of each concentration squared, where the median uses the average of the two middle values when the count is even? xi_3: 0.996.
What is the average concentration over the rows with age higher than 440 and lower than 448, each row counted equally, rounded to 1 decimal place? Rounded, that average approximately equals 57.1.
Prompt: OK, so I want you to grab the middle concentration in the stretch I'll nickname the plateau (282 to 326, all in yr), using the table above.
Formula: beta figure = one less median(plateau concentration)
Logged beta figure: -44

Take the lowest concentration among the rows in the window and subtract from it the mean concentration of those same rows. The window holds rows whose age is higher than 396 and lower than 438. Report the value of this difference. -1.2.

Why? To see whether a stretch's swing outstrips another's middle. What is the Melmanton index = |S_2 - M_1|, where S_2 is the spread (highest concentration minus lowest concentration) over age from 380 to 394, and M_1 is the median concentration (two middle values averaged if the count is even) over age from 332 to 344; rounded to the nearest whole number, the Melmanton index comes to 47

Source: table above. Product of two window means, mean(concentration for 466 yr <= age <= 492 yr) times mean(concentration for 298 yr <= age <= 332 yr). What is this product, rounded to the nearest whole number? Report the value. 2604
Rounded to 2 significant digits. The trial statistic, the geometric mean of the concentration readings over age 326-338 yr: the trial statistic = 47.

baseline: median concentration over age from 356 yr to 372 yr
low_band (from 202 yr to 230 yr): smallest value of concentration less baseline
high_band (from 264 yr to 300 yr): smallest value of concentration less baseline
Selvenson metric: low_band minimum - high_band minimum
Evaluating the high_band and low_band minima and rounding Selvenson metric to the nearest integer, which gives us 7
